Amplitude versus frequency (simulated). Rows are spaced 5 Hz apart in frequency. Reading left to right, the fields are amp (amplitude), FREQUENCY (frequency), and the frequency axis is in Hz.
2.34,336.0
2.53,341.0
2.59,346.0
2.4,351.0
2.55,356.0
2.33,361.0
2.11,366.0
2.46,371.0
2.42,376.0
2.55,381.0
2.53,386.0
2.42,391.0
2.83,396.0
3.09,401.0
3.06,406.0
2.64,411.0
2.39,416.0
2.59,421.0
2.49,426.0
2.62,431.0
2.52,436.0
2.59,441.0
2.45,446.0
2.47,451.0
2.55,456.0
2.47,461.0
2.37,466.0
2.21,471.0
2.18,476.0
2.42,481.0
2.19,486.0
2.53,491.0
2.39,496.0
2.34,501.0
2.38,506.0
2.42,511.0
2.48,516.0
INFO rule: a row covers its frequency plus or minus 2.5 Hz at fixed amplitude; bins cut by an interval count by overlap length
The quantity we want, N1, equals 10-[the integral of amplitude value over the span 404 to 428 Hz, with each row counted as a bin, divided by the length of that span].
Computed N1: 7.37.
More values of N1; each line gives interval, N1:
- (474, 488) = 7.73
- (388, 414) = 7.21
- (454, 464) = 7.50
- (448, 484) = 7.62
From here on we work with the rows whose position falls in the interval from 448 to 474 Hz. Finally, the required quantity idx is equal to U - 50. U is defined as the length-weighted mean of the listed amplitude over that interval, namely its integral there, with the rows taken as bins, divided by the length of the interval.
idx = -47.6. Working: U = 2.41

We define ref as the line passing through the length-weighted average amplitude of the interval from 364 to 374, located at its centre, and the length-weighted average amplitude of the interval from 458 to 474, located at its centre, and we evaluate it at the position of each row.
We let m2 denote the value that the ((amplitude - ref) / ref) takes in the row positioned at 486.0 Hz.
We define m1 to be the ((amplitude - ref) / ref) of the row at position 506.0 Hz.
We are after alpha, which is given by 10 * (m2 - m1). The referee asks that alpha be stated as -0.8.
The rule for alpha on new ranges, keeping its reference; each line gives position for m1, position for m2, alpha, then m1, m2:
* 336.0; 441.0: 0.8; 0.025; 0.108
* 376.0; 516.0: -0.1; 0.050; 0.043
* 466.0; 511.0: 0.1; 0.008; 0.019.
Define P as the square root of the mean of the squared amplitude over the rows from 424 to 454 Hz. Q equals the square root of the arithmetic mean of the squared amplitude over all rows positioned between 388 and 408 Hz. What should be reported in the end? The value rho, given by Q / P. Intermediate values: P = 2.52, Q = 2.9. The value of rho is 1.13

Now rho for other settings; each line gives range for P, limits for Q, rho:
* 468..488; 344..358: 1.12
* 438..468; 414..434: 1.02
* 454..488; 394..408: 1.28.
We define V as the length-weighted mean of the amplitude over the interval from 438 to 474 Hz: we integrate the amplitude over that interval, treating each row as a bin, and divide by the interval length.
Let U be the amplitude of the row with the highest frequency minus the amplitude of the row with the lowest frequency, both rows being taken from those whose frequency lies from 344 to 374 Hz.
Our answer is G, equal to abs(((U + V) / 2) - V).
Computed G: 1.29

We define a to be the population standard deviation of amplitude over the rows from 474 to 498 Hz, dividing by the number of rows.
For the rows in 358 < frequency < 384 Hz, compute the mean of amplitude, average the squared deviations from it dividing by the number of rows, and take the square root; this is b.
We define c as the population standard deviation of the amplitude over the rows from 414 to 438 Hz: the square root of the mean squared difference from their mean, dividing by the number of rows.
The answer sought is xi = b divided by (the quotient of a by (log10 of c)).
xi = -1.2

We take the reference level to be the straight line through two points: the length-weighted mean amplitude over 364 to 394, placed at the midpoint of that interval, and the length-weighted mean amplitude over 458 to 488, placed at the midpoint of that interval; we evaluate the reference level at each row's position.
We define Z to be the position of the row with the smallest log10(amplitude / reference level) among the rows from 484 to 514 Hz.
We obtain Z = 486.0 Hz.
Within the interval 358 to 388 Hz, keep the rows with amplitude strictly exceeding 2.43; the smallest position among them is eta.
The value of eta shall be 371.0 Hz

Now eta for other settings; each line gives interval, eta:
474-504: 491.0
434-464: 436.0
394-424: 396.0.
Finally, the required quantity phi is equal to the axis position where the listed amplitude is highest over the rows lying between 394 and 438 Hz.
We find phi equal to 401.0 Hz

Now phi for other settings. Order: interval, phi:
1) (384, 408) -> 401.0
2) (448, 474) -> 456.0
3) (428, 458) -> 431.0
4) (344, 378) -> 346.0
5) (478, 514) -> 491.0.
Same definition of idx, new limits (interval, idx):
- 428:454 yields -47.5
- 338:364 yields -47.5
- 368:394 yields -47.5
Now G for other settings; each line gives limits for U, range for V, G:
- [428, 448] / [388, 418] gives 1.46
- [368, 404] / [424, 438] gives 0.96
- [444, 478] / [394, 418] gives 1.54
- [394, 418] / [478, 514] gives 1.41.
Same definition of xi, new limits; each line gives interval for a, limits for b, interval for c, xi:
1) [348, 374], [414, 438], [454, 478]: -0.5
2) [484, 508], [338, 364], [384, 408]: -0.5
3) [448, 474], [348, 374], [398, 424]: -0.7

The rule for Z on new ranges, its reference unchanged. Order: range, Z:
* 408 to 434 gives 416.0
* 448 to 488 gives 476.0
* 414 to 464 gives 416.0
